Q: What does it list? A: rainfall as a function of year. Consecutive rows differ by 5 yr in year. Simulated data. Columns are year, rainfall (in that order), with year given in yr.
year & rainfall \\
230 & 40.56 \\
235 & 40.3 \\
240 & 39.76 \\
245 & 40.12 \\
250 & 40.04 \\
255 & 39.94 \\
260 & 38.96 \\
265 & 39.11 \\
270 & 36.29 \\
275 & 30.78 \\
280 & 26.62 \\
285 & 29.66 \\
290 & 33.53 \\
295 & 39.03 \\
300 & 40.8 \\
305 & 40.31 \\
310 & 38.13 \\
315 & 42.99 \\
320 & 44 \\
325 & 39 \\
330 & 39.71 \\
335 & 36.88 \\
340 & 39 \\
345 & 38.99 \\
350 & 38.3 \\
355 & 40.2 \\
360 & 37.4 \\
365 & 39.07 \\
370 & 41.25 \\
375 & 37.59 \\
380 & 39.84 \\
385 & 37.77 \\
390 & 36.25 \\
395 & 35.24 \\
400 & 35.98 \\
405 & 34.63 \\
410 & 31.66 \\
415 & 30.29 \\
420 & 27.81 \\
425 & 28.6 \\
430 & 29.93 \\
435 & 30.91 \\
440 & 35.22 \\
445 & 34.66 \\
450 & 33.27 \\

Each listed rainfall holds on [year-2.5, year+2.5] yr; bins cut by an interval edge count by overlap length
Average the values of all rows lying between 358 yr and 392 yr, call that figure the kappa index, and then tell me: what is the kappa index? 38.5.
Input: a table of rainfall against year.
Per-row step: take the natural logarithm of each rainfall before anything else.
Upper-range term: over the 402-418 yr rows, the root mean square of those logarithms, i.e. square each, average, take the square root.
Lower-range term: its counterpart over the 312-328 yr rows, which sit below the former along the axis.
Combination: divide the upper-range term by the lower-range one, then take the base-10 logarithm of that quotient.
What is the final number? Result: -0.032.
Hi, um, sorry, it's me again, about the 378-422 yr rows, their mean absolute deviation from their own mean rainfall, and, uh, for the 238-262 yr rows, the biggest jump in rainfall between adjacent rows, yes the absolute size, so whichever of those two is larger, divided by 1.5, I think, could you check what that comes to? 2.0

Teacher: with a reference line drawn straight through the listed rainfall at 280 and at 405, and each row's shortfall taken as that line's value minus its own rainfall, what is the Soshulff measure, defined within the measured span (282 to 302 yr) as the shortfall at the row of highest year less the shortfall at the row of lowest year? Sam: -10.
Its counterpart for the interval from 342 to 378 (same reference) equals 3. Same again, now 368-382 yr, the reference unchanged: 2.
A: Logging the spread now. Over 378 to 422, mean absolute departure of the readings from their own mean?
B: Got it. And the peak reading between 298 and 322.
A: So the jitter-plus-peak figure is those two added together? 47.0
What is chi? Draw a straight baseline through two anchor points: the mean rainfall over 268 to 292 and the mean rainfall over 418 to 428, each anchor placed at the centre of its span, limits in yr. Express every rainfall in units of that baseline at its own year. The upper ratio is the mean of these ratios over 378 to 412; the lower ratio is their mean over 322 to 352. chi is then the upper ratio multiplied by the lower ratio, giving 1.60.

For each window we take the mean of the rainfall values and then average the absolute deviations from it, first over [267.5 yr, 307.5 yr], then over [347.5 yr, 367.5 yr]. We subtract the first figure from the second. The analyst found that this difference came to -4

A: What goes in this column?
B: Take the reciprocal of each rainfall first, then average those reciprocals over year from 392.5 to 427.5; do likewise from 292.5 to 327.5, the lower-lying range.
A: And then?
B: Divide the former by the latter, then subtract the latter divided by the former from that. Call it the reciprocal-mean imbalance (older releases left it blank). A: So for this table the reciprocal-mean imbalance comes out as 0.49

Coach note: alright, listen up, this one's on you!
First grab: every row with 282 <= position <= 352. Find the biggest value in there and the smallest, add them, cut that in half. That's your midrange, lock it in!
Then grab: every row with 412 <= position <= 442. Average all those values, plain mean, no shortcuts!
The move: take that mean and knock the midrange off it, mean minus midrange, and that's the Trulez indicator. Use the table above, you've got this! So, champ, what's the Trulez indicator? -6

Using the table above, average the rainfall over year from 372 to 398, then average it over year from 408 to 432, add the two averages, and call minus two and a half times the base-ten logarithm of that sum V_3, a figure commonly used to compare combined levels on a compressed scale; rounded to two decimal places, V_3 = -4.57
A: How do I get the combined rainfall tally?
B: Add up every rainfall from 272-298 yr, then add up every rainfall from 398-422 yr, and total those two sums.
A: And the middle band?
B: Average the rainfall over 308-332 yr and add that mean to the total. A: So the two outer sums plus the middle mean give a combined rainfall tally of 361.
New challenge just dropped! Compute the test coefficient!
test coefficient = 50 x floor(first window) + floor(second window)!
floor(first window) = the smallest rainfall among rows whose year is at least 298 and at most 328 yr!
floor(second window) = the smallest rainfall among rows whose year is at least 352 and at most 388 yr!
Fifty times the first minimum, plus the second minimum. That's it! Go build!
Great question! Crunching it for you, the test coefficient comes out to 1944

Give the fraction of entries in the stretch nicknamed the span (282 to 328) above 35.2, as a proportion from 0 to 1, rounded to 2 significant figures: 0.78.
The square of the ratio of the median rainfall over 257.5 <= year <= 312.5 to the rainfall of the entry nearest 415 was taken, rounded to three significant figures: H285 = 1.58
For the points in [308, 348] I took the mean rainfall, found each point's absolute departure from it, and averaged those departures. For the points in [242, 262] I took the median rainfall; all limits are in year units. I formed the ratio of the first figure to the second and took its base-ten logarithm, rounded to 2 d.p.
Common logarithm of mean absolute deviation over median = -1.34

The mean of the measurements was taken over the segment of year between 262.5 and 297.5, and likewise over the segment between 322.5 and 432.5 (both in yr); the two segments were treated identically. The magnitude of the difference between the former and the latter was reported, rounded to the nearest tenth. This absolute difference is 2.6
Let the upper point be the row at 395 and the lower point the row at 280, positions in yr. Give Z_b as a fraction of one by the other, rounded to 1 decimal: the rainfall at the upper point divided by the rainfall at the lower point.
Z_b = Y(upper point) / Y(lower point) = 1.3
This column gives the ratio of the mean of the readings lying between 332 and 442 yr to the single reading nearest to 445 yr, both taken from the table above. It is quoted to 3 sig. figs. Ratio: 1.03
